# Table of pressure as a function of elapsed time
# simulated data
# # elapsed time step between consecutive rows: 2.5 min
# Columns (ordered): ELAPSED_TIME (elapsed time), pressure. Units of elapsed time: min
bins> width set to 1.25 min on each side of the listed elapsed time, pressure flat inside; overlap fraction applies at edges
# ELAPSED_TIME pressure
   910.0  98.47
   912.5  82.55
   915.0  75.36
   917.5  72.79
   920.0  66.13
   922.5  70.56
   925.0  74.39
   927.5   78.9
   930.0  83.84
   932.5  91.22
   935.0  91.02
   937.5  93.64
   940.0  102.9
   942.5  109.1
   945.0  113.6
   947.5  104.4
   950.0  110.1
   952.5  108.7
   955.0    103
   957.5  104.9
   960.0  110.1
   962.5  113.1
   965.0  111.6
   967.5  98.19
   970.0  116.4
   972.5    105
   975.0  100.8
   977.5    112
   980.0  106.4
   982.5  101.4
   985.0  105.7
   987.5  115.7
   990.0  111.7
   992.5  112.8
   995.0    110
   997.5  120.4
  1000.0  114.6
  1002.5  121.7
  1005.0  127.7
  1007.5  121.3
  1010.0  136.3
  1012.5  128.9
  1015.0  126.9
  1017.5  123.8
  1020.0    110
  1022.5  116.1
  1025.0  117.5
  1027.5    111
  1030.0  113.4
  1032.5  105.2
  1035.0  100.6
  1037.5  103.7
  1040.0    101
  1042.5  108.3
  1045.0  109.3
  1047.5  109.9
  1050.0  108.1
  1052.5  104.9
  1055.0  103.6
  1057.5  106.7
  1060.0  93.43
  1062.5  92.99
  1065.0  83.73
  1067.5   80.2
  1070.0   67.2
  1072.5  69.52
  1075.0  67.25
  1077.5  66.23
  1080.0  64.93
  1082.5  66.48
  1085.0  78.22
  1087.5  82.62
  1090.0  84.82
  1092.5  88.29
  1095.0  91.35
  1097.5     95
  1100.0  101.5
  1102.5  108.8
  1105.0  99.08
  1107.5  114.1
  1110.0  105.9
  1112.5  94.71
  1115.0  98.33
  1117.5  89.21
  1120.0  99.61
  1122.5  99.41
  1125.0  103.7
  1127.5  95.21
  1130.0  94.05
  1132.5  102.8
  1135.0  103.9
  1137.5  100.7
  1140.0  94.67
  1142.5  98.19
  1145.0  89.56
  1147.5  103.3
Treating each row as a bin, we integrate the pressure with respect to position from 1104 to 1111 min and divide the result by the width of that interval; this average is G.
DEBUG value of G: 107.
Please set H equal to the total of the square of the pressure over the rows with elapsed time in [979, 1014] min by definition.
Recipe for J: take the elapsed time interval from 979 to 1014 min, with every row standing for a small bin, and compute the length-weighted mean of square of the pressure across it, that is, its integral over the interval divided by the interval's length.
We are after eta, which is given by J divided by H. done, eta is 0.0716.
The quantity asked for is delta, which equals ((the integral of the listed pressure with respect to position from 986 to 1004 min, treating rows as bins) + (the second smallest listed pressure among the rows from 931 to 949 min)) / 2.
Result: 1083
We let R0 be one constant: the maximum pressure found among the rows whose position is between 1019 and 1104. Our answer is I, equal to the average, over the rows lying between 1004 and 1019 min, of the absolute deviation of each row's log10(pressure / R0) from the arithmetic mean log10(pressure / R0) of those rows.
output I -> 0.01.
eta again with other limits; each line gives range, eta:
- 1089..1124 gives 0.0716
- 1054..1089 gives 0.0712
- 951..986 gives 0.0715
